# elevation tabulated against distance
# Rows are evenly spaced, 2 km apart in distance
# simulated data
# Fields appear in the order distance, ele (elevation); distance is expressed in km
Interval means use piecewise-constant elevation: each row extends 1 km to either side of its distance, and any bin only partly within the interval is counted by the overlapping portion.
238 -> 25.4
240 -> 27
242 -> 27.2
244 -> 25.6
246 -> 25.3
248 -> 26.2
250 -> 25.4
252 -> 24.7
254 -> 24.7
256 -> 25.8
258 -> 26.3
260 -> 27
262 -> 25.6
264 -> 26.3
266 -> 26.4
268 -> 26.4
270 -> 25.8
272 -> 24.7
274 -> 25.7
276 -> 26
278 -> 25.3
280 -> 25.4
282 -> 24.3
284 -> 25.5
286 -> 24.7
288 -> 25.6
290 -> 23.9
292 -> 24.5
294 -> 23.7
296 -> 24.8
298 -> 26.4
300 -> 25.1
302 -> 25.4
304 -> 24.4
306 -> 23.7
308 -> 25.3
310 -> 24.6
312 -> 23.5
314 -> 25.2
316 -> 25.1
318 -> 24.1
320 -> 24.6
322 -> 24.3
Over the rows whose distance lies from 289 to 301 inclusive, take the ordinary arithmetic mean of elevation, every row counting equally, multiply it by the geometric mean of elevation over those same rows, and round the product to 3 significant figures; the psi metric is 611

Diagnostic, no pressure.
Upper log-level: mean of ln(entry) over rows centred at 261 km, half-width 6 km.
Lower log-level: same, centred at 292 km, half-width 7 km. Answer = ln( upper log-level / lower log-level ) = 0.017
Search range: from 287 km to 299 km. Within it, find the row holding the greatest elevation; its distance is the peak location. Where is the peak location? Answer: 298 km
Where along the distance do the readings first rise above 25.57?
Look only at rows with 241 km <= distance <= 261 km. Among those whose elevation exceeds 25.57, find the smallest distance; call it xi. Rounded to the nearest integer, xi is 242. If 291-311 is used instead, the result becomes 298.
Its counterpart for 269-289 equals 270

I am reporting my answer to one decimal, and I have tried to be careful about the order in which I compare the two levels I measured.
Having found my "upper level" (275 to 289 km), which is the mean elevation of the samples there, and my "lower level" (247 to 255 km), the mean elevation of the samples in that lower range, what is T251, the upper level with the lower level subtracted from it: 0.0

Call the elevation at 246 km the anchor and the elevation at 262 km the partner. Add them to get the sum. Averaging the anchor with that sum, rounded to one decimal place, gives 38.1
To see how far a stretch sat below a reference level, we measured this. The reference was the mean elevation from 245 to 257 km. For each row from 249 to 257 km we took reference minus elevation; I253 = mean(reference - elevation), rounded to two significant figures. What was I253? 0.20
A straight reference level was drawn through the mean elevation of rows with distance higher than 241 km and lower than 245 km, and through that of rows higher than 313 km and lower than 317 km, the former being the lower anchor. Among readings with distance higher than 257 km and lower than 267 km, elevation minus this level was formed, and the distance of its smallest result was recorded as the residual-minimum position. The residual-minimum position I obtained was 262 km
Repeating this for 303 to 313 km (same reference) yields 312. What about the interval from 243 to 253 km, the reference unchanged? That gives 252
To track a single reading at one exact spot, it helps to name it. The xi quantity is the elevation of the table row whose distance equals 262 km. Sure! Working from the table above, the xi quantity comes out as 25.6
